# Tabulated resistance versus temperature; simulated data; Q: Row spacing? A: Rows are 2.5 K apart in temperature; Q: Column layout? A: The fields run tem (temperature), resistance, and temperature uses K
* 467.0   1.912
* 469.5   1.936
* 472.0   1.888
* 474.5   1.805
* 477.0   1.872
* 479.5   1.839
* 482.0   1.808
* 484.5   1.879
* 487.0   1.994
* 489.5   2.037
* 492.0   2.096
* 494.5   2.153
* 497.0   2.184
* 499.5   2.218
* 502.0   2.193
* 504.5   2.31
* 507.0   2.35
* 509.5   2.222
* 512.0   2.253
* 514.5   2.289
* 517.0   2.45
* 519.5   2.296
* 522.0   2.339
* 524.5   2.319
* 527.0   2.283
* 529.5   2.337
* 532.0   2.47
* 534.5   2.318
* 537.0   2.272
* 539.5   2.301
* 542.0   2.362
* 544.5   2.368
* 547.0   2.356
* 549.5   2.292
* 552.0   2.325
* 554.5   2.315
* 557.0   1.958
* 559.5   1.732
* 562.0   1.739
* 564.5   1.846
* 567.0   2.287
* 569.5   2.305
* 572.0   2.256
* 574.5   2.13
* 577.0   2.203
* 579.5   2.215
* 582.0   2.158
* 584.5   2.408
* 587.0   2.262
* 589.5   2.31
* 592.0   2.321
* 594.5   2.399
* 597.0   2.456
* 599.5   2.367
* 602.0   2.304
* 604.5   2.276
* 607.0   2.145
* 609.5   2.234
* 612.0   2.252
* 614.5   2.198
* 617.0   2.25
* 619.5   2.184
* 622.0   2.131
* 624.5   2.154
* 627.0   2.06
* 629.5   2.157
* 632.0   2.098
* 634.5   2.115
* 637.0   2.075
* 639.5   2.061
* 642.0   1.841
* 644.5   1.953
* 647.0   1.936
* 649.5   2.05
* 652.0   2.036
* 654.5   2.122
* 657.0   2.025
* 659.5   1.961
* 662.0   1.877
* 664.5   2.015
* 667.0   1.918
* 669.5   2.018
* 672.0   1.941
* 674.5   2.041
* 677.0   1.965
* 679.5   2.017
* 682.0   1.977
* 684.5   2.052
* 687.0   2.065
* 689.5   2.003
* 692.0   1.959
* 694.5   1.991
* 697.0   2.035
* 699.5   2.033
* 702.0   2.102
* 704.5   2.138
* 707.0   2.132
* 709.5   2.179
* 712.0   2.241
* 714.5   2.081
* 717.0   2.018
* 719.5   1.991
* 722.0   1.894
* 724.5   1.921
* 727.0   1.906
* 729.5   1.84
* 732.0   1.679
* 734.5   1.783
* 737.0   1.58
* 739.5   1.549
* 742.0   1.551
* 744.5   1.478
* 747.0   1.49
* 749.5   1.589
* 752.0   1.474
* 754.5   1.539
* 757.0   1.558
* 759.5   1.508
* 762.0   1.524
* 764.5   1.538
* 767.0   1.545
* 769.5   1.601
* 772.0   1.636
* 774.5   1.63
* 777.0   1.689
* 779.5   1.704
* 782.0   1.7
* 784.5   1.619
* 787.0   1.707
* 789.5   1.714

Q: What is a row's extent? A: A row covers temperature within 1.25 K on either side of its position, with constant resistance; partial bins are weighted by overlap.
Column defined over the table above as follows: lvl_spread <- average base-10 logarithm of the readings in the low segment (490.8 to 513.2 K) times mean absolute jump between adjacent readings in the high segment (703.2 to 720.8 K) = 0.021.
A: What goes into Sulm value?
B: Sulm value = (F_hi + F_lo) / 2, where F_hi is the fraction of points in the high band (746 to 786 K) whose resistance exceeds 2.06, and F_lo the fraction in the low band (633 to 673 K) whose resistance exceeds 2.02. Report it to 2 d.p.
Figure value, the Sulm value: 0.22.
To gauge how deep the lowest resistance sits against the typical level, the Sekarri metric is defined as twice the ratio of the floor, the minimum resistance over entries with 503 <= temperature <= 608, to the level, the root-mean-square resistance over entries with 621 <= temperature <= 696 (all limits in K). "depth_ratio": 1.71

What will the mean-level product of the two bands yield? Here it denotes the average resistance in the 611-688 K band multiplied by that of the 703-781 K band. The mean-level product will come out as 3.6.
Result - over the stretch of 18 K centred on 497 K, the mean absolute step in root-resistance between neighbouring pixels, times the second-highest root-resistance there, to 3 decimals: 0.027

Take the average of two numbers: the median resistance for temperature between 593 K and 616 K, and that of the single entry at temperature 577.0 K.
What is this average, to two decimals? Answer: 2.24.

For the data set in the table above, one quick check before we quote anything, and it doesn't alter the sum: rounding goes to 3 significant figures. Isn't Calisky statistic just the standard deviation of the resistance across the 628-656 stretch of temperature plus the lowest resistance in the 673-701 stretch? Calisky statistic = 2.05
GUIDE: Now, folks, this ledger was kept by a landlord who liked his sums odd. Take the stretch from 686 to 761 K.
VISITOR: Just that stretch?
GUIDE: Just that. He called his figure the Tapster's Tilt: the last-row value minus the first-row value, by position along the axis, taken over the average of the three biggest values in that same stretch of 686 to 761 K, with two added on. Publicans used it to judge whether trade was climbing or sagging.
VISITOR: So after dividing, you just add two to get 1.7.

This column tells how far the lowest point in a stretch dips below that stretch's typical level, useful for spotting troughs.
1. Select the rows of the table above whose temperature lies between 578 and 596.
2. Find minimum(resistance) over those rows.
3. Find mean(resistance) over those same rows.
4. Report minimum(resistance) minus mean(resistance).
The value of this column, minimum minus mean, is -0.14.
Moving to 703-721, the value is -0.12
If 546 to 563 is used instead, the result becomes -0.37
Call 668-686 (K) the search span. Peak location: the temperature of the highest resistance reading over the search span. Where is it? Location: 684.5 K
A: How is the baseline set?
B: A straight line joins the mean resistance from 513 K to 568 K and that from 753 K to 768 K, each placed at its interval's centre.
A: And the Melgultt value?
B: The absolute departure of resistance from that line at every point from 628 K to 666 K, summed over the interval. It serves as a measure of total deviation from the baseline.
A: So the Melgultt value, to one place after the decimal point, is 2.0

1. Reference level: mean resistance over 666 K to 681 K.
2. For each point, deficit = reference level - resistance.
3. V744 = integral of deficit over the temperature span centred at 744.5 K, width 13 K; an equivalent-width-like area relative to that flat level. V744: 6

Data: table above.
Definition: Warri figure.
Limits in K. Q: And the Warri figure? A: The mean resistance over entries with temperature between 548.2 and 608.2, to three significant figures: 2.21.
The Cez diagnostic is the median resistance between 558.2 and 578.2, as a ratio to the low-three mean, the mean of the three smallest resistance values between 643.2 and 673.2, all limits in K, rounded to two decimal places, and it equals 1.13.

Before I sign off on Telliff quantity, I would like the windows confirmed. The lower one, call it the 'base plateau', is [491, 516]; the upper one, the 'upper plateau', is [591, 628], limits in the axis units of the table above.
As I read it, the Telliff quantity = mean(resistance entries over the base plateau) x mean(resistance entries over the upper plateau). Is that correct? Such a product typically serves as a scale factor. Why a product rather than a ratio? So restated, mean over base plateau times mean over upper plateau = 5.0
